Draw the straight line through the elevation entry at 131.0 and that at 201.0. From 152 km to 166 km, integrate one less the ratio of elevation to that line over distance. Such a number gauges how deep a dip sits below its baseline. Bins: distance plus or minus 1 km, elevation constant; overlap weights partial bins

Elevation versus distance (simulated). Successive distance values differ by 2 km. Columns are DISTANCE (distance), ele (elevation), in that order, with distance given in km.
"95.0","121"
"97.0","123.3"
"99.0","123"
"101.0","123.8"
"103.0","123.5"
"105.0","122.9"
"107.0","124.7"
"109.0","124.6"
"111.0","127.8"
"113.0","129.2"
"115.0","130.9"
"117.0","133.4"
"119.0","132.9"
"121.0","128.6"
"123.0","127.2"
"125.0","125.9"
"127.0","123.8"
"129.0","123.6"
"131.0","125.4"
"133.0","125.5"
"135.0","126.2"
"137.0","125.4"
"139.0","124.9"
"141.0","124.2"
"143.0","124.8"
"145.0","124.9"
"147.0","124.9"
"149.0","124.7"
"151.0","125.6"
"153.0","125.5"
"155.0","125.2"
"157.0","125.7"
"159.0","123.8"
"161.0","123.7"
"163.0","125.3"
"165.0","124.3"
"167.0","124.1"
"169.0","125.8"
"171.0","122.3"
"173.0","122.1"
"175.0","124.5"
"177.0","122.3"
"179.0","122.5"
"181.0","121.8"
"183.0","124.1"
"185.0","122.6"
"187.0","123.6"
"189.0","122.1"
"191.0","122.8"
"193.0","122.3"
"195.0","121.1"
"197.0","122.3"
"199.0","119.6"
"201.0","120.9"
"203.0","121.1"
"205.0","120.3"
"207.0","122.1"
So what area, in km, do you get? -0.134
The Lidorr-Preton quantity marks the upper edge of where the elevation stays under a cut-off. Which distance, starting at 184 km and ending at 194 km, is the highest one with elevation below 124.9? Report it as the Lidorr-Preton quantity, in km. 193.0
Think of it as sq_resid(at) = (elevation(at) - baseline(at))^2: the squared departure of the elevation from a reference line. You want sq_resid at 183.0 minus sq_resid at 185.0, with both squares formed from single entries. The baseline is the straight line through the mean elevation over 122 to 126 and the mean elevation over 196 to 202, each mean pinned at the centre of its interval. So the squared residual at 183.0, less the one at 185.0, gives 3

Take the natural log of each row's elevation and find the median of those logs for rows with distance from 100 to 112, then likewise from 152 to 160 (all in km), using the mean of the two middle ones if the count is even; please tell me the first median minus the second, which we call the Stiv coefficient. -0.009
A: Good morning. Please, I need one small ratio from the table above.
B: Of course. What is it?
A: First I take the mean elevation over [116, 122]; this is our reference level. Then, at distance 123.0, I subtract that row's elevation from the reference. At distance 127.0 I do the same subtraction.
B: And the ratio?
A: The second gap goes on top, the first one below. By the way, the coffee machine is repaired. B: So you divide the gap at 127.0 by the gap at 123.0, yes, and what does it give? 1.77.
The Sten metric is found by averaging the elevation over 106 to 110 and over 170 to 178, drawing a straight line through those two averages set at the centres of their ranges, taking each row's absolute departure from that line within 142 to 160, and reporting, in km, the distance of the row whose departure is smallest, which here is 159.0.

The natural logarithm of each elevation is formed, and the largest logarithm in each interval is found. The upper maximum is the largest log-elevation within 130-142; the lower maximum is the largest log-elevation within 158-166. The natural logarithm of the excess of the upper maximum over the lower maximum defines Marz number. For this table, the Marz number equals -4.94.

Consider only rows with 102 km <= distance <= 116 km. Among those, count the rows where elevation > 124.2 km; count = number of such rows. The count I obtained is 5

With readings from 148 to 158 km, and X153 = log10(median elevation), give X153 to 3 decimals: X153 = 2.099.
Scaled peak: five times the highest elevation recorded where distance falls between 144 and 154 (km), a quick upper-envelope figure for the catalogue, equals 628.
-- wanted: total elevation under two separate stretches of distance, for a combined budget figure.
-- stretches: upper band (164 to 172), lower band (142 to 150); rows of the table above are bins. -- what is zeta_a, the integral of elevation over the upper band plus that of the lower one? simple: 1992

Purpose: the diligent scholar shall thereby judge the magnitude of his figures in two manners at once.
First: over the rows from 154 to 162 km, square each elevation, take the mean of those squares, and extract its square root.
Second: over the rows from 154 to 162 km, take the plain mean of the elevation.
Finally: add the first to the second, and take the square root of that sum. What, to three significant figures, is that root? 15.8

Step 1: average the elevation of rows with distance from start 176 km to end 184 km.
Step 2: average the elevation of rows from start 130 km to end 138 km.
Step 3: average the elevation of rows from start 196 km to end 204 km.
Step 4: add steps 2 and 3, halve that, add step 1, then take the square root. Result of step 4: 15.7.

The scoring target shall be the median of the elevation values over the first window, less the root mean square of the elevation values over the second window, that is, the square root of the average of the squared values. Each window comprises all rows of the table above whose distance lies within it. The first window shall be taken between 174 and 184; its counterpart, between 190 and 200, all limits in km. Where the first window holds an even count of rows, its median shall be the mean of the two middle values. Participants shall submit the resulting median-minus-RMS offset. 0.9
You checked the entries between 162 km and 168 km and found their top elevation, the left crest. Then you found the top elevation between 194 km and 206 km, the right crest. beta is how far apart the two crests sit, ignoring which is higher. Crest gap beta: 3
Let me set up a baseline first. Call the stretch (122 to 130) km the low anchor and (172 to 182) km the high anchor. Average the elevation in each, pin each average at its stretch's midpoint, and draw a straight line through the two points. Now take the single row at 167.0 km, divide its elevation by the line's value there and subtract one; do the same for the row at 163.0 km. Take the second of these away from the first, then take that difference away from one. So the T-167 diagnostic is 1.01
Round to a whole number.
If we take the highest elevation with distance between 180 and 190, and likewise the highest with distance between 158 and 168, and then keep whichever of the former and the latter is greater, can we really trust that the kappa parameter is 125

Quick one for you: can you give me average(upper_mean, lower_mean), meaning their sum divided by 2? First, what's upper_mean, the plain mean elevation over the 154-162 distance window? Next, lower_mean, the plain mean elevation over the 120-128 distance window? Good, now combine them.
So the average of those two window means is 125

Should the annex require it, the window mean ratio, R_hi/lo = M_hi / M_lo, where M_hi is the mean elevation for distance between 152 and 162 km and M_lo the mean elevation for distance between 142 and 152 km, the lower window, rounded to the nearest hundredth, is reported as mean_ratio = 1.00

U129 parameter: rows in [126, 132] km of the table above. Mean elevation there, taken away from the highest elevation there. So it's 1.1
